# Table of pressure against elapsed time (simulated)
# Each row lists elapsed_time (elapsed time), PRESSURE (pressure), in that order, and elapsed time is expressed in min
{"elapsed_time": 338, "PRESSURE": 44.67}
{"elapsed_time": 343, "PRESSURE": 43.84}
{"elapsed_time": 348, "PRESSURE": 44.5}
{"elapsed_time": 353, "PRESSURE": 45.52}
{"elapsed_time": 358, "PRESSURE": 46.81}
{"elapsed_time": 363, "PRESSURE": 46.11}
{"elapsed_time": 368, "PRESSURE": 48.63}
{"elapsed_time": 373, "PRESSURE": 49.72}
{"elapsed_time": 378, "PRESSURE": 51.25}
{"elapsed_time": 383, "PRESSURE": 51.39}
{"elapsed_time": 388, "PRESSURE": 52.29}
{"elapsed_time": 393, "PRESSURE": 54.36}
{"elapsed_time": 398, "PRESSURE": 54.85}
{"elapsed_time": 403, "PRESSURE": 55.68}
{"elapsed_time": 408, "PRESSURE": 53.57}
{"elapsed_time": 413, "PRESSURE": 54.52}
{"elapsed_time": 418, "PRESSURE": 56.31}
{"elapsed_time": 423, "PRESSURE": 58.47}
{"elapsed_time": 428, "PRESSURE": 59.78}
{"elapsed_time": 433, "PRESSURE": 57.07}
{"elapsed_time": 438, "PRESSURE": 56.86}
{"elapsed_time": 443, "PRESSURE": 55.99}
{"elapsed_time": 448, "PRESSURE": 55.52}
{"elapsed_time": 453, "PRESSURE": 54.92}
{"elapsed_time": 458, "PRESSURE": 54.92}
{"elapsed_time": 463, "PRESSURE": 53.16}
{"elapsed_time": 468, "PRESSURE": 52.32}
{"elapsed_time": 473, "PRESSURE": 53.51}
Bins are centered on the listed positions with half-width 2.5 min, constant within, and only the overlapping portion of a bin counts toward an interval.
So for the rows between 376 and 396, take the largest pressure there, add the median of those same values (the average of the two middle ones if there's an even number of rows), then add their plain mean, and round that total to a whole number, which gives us 159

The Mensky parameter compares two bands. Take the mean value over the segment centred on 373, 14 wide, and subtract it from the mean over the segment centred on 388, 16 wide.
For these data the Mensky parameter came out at 3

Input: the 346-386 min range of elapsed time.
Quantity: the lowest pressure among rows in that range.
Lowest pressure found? 44.5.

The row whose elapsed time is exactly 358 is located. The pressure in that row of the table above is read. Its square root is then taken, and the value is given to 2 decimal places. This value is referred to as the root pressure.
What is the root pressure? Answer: 6.84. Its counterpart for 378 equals 7.16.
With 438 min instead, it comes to 7.54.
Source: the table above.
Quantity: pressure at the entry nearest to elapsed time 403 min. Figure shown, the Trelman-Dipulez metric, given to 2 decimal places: 55.68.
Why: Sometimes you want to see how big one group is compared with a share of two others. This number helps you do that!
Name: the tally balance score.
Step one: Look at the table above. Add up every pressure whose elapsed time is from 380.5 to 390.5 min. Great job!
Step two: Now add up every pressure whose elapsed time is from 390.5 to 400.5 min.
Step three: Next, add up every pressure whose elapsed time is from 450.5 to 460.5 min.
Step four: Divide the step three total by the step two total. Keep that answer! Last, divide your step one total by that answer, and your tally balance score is 103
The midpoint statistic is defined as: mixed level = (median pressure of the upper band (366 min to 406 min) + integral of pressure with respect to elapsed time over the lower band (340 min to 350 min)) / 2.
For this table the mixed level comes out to 247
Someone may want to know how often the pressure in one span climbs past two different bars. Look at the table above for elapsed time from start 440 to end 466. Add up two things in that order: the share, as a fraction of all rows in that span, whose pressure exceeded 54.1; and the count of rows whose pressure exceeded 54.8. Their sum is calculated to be 4.8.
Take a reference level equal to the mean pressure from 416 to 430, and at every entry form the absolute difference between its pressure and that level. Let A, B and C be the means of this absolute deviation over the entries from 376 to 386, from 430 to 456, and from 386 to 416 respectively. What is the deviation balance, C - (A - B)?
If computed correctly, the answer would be -0.8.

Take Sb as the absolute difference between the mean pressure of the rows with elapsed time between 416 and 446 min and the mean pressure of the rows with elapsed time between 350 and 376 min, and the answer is 10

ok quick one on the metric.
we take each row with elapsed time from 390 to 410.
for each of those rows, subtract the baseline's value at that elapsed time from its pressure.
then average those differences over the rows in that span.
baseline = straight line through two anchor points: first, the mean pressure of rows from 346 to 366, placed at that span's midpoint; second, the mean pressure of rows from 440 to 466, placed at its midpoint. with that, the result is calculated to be 4.6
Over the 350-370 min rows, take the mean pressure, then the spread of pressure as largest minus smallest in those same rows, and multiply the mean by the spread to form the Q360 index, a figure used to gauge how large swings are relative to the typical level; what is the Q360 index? 145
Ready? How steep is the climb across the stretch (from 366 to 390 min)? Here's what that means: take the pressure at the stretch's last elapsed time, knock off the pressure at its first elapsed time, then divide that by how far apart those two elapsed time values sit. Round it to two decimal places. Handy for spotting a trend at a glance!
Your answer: 0.18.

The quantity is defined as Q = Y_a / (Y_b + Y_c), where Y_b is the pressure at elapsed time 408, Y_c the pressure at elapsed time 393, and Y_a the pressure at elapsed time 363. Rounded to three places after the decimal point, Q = 0.427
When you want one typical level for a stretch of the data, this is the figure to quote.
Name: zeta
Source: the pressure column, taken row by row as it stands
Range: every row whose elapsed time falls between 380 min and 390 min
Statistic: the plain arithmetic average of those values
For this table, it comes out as 51.8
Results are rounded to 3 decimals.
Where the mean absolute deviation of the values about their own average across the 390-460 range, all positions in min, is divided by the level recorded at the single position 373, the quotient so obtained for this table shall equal 0.026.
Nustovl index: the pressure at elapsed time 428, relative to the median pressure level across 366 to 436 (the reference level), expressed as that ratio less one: 0.10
